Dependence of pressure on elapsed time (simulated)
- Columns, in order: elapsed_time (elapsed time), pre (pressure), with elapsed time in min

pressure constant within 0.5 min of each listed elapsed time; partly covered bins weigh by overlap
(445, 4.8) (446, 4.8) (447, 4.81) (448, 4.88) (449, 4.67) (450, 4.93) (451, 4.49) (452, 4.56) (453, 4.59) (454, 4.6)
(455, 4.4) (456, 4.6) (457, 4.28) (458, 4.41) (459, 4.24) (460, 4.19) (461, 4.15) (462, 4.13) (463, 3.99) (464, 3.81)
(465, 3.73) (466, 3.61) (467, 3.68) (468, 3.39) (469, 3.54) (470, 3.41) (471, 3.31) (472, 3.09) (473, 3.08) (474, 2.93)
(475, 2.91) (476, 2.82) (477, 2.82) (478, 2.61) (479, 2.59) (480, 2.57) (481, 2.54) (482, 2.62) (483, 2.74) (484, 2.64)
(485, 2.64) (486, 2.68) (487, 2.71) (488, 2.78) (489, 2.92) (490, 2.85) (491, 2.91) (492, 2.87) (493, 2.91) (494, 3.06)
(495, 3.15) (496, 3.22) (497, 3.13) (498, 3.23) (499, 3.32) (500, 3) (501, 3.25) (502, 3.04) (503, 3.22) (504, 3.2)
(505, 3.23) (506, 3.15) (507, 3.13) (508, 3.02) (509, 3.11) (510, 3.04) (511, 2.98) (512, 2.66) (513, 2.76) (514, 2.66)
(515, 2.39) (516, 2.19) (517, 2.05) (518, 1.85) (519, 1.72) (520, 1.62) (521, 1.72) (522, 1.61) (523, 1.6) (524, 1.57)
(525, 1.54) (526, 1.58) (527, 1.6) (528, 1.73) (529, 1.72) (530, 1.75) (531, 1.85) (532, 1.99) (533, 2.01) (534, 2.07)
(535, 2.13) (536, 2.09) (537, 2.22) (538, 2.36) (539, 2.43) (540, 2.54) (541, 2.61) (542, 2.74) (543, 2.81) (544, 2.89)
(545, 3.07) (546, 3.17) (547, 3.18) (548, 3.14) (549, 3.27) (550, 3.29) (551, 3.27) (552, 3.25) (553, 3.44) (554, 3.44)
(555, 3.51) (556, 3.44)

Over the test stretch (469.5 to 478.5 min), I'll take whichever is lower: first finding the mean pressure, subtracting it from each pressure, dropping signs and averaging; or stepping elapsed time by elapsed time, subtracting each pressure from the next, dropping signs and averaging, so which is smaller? 0.10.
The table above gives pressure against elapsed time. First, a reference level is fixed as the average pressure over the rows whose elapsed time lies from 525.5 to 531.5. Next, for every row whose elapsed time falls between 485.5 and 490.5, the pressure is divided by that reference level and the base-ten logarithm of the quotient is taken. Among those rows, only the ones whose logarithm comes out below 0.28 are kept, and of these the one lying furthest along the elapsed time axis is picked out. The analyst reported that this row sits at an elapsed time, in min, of 490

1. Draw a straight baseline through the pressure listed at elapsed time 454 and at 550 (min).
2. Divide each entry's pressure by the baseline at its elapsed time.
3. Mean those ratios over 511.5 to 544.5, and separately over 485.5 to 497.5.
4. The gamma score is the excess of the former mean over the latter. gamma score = -0.13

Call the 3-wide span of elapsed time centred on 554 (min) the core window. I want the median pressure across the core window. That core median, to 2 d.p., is 3.44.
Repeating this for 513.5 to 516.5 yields 2.39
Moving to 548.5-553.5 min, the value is 3.27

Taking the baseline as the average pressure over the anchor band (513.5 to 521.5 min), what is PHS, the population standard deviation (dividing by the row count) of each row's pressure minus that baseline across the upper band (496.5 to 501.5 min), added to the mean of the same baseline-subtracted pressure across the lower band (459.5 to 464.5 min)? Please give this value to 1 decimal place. 2.1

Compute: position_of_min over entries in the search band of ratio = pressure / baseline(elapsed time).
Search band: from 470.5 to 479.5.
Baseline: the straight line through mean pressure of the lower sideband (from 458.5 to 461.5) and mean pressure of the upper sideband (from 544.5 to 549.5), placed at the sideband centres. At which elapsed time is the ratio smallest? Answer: 479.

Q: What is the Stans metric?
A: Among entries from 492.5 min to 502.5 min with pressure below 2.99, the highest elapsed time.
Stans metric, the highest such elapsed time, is 493 min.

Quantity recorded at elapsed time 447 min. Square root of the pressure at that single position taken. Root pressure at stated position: 2.2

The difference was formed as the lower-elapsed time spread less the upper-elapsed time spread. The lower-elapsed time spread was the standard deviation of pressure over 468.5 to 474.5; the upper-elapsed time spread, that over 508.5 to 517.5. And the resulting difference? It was -0.14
